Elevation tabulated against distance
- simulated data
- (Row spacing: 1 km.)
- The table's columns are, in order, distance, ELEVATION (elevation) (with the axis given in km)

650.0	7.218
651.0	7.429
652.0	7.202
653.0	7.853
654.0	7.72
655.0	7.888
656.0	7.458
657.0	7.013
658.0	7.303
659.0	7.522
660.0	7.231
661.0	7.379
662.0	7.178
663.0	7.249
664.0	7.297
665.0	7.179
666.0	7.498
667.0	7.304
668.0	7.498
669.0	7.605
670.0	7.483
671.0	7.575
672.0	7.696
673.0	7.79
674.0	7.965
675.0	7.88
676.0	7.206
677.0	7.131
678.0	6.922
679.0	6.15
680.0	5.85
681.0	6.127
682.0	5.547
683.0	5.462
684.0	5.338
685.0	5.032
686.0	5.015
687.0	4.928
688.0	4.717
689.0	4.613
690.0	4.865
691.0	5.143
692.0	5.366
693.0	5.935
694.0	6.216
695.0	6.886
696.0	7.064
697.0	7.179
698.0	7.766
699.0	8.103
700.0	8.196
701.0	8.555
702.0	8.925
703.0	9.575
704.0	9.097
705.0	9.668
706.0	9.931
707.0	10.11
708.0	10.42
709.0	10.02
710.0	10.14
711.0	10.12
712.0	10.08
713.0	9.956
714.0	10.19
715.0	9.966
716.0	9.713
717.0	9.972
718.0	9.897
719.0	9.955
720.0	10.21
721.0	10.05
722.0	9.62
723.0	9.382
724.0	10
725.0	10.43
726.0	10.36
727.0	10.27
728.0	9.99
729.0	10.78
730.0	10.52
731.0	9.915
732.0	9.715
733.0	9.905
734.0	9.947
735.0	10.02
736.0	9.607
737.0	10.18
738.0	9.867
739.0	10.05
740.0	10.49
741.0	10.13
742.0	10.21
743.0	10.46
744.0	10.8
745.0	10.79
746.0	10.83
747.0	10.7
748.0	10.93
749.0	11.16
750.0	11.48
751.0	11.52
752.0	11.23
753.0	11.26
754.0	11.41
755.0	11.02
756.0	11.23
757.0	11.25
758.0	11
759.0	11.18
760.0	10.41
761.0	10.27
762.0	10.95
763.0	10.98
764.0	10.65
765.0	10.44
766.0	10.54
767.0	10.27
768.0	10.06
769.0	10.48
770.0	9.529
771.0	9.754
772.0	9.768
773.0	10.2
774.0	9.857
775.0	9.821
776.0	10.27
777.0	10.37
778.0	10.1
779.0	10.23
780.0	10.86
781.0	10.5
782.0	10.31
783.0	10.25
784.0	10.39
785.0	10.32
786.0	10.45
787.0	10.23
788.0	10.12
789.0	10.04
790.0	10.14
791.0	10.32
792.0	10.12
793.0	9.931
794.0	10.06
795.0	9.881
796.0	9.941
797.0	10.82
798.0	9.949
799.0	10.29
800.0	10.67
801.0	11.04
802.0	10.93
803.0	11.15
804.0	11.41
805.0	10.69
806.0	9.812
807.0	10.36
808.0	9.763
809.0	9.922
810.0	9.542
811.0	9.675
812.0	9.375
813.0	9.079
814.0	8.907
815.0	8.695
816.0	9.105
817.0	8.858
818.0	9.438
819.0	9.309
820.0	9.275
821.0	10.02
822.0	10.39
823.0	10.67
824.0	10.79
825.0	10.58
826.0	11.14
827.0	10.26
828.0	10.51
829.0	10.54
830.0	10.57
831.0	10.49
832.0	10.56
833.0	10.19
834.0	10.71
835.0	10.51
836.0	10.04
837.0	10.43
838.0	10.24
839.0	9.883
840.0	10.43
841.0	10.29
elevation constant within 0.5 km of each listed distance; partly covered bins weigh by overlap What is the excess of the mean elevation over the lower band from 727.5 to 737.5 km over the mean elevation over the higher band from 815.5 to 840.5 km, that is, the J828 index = -0.1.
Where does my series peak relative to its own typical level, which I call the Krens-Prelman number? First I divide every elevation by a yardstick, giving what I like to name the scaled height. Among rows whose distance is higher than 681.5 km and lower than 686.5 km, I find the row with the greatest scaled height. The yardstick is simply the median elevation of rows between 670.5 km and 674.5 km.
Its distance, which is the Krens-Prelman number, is 682.0 km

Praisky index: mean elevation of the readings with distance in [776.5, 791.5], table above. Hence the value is 10.3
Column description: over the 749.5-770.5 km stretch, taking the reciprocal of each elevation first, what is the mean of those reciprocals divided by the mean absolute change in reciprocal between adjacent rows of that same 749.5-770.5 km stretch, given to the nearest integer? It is 37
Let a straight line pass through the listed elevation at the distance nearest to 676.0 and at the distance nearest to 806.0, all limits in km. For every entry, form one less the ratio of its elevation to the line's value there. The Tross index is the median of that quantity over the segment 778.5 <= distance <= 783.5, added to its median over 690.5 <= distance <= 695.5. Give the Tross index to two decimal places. 0.11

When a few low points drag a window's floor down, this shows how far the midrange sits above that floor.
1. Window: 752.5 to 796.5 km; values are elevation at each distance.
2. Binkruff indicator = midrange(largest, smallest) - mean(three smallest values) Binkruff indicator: 0.8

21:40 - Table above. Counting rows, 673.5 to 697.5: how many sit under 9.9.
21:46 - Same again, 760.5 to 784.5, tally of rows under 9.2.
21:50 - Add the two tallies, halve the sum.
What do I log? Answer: 12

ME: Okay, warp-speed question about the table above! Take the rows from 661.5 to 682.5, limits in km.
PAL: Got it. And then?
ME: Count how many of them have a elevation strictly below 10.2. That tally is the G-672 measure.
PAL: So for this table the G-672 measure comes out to 21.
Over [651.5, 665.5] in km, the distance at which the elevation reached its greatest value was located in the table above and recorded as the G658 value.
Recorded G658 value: 655.0 km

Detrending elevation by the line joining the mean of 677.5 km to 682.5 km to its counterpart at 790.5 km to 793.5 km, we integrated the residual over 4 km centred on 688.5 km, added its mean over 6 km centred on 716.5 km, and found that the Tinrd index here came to -4.0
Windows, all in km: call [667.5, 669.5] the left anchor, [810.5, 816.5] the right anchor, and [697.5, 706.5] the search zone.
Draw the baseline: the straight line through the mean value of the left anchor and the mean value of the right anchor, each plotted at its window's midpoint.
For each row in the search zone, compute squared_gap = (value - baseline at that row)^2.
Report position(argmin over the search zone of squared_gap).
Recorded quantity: 698.0 km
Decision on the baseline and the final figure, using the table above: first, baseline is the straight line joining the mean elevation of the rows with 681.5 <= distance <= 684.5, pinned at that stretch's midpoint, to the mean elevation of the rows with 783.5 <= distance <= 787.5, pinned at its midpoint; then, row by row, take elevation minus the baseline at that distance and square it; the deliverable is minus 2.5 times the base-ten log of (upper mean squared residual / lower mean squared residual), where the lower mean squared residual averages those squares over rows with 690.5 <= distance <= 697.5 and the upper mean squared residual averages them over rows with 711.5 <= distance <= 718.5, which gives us -3.1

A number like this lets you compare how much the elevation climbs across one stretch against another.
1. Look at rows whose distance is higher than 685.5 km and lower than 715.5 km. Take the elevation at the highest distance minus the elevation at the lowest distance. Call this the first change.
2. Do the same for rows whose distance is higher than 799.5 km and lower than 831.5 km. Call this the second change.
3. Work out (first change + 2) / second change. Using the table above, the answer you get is -39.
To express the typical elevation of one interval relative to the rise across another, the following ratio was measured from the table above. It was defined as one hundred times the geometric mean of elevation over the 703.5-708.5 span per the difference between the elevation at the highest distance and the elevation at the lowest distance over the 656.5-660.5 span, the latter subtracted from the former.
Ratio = 4511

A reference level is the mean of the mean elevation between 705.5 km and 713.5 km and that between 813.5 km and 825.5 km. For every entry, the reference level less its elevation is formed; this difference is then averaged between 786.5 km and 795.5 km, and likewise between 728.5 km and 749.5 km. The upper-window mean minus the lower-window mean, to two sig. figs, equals 0.24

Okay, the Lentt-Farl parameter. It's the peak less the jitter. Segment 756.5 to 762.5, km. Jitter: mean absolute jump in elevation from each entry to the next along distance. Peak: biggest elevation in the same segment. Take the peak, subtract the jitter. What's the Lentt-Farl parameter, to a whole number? 11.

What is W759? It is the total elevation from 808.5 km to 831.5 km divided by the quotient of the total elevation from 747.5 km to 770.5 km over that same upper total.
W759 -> 207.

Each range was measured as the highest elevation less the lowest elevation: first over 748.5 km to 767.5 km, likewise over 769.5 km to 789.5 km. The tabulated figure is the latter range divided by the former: 1.06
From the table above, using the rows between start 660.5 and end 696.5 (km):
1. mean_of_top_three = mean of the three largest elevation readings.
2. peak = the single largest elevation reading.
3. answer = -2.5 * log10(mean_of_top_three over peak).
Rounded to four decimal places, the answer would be 0.0119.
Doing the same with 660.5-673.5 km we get 0.0130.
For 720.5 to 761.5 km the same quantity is 0.0047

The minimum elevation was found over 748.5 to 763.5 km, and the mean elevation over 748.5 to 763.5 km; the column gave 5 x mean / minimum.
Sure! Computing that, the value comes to 5.4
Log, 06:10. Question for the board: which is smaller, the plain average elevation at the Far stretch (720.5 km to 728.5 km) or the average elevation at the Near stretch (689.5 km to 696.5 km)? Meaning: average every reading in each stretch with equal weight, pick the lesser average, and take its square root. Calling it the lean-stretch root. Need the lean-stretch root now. 2.43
